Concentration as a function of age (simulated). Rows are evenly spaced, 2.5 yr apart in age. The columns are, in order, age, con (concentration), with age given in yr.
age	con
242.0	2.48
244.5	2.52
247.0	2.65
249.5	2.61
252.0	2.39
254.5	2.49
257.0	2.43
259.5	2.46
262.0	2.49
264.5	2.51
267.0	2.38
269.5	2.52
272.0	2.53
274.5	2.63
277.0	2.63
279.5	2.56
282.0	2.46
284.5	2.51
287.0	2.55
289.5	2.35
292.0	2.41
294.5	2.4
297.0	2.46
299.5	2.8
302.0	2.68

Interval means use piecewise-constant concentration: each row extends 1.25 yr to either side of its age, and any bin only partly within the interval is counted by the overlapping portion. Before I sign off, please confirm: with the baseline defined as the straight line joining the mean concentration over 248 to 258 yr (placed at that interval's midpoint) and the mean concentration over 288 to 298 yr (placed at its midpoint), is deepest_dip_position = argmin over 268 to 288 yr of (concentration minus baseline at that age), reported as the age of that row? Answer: 282.0 yr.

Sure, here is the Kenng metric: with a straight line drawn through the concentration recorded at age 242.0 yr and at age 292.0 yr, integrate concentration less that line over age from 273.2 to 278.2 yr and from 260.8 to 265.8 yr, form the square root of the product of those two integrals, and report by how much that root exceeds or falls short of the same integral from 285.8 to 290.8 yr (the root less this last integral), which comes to 0.32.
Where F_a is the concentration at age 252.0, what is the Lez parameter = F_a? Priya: 2.39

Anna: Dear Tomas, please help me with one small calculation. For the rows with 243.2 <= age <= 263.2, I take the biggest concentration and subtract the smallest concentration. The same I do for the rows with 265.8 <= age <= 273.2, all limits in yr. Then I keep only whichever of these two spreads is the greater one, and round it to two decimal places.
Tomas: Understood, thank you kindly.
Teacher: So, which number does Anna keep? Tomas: 0.26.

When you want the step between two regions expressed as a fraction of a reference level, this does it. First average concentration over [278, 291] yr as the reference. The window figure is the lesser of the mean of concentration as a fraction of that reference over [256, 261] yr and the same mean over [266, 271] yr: 0.984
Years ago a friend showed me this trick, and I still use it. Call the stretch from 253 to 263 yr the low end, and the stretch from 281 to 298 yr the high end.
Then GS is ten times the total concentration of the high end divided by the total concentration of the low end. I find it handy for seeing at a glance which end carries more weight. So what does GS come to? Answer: 17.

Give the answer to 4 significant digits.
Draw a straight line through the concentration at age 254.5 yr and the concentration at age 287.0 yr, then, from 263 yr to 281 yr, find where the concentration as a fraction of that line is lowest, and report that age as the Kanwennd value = 267.0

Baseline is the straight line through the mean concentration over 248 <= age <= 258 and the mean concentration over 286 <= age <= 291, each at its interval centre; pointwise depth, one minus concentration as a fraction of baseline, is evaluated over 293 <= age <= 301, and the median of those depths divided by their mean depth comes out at 0.2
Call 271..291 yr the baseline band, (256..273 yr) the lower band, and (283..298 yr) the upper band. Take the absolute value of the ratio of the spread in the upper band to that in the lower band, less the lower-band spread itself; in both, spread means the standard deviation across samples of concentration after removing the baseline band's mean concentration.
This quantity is 1.3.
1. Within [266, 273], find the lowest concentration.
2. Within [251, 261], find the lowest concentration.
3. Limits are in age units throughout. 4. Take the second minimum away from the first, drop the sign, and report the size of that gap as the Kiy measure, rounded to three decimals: 0.010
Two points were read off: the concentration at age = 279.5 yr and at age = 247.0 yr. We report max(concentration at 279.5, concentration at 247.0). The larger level 2.65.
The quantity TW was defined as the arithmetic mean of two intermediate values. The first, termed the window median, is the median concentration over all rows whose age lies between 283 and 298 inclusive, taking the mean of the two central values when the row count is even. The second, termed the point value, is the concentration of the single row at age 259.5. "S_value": 2.45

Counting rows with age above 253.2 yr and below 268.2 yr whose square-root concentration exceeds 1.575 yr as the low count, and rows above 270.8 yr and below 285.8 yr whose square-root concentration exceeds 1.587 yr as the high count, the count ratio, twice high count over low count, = 2.67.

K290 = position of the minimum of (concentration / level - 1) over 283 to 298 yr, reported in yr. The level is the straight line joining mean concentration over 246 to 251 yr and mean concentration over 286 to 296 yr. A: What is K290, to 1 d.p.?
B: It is 289.5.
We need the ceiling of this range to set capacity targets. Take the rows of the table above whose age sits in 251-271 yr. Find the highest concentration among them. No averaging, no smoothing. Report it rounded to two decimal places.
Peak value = 2.52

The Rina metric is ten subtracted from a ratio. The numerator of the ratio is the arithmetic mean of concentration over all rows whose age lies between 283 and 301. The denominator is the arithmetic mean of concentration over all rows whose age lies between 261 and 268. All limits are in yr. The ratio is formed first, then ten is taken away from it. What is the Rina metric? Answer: -8.985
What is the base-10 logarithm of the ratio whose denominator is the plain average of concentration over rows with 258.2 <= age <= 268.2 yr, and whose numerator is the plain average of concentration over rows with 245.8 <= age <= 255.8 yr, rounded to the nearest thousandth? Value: 0.013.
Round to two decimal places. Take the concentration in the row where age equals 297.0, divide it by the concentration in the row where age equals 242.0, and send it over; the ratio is 0.99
